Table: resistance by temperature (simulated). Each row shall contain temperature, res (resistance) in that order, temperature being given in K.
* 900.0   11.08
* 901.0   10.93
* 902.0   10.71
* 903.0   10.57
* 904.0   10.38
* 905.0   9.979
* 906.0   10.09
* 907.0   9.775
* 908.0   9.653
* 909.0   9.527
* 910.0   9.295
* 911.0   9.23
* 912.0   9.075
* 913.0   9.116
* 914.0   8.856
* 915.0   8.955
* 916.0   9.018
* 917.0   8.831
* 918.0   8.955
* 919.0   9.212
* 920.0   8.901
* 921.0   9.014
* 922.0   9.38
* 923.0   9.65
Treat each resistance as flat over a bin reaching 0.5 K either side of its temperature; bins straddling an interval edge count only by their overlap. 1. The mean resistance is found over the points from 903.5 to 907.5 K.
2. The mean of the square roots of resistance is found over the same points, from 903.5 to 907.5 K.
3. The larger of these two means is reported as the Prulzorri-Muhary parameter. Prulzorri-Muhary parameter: 10.1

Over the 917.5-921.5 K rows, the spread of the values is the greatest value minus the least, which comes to 0.31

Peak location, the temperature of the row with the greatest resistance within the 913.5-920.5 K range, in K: 919.0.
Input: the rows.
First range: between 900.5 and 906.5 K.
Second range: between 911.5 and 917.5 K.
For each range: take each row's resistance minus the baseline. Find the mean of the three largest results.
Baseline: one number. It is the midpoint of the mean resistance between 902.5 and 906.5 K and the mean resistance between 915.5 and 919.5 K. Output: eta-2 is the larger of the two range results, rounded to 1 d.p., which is 1.1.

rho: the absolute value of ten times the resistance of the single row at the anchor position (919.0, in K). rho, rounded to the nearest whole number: 92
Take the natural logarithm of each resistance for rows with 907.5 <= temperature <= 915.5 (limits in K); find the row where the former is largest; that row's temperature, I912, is 908.0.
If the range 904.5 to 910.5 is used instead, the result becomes 906.0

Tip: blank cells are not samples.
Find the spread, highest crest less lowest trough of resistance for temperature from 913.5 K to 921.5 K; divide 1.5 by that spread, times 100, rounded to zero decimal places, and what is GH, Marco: 394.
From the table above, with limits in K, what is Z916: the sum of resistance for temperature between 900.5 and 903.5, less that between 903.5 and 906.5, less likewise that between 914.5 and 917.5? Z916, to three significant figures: -25.0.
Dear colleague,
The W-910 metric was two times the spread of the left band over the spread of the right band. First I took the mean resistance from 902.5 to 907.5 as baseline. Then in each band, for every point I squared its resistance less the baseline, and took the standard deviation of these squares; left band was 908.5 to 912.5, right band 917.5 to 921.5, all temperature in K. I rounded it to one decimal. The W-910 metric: 2.2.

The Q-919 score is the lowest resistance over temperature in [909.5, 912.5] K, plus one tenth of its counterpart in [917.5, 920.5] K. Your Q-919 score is 10.0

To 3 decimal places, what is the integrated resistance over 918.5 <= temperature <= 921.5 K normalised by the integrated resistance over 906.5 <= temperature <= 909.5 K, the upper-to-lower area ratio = 0.937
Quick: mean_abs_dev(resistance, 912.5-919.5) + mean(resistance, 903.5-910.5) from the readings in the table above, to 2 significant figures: 9.9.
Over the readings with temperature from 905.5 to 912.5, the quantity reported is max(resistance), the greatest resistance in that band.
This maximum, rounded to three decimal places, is 10.090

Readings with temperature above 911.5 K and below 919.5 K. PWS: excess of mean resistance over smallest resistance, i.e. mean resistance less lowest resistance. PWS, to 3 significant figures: 0.171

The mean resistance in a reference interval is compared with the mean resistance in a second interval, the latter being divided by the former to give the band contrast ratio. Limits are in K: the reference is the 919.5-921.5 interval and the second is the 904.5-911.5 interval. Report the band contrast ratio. 1.08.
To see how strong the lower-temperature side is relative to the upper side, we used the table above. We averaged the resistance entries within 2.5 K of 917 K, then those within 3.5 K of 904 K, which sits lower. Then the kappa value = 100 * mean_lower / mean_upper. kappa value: 115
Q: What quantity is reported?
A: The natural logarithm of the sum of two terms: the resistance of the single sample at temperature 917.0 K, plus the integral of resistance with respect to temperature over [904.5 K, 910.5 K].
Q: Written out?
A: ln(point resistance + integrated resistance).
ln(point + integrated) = 4.21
